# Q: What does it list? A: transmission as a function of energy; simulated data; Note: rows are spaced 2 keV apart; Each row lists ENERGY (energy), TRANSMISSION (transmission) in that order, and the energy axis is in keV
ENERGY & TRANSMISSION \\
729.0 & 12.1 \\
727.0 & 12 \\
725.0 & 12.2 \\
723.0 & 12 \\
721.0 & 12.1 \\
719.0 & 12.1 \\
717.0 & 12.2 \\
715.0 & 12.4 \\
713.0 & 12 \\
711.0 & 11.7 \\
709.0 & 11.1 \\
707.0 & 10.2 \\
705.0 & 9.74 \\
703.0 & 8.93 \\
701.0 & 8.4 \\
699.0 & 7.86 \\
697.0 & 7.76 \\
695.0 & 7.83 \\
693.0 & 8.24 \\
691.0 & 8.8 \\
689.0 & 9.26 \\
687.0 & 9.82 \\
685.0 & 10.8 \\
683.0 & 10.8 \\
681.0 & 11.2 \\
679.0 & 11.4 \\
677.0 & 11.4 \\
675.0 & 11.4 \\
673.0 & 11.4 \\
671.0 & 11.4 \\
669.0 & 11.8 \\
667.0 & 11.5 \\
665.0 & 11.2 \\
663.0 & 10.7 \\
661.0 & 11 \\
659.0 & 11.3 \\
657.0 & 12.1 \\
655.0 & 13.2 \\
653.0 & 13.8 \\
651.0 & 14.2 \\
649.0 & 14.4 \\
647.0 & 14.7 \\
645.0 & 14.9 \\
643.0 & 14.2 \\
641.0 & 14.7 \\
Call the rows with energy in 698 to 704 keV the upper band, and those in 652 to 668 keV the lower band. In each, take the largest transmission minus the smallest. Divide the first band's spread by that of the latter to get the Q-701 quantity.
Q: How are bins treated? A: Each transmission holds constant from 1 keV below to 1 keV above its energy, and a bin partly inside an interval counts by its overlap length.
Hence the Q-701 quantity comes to 0.35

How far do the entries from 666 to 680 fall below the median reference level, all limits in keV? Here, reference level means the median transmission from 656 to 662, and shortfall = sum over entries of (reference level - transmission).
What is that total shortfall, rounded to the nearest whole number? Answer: -1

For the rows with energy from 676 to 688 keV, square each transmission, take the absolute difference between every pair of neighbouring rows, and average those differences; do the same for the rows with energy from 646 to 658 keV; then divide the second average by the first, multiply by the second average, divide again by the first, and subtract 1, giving 3.3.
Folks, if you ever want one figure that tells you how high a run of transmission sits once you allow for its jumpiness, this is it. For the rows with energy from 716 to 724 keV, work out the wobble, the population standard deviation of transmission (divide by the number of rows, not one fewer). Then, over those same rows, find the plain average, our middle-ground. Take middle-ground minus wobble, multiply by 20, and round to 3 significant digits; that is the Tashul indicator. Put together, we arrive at 241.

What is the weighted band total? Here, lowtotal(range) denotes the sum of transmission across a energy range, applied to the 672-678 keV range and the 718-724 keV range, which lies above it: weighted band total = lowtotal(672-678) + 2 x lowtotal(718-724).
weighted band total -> 107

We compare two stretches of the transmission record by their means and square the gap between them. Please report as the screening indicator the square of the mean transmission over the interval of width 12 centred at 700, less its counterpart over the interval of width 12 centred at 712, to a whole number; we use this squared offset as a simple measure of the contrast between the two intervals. 10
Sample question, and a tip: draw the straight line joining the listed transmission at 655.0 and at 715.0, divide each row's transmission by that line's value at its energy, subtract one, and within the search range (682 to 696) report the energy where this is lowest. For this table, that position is 695.0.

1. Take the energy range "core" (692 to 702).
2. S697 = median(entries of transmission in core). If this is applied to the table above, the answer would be 7.9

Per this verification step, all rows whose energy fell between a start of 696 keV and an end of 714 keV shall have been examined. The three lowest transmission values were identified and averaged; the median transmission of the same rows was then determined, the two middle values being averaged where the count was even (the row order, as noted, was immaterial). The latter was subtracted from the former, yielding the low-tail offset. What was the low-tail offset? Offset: -1.73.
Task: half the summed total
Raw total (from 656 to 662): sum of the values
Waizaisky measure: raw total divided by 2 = 17.2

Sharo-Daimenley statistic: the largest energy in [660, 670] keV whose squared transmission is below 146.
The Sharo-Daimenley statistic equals 669.0 keV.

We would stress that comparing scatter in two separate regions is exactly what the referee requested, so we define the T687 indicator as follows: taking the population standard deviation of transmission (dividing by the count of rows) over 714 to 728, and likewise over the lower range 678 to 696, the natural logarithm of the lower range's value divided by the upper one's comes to 2.3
